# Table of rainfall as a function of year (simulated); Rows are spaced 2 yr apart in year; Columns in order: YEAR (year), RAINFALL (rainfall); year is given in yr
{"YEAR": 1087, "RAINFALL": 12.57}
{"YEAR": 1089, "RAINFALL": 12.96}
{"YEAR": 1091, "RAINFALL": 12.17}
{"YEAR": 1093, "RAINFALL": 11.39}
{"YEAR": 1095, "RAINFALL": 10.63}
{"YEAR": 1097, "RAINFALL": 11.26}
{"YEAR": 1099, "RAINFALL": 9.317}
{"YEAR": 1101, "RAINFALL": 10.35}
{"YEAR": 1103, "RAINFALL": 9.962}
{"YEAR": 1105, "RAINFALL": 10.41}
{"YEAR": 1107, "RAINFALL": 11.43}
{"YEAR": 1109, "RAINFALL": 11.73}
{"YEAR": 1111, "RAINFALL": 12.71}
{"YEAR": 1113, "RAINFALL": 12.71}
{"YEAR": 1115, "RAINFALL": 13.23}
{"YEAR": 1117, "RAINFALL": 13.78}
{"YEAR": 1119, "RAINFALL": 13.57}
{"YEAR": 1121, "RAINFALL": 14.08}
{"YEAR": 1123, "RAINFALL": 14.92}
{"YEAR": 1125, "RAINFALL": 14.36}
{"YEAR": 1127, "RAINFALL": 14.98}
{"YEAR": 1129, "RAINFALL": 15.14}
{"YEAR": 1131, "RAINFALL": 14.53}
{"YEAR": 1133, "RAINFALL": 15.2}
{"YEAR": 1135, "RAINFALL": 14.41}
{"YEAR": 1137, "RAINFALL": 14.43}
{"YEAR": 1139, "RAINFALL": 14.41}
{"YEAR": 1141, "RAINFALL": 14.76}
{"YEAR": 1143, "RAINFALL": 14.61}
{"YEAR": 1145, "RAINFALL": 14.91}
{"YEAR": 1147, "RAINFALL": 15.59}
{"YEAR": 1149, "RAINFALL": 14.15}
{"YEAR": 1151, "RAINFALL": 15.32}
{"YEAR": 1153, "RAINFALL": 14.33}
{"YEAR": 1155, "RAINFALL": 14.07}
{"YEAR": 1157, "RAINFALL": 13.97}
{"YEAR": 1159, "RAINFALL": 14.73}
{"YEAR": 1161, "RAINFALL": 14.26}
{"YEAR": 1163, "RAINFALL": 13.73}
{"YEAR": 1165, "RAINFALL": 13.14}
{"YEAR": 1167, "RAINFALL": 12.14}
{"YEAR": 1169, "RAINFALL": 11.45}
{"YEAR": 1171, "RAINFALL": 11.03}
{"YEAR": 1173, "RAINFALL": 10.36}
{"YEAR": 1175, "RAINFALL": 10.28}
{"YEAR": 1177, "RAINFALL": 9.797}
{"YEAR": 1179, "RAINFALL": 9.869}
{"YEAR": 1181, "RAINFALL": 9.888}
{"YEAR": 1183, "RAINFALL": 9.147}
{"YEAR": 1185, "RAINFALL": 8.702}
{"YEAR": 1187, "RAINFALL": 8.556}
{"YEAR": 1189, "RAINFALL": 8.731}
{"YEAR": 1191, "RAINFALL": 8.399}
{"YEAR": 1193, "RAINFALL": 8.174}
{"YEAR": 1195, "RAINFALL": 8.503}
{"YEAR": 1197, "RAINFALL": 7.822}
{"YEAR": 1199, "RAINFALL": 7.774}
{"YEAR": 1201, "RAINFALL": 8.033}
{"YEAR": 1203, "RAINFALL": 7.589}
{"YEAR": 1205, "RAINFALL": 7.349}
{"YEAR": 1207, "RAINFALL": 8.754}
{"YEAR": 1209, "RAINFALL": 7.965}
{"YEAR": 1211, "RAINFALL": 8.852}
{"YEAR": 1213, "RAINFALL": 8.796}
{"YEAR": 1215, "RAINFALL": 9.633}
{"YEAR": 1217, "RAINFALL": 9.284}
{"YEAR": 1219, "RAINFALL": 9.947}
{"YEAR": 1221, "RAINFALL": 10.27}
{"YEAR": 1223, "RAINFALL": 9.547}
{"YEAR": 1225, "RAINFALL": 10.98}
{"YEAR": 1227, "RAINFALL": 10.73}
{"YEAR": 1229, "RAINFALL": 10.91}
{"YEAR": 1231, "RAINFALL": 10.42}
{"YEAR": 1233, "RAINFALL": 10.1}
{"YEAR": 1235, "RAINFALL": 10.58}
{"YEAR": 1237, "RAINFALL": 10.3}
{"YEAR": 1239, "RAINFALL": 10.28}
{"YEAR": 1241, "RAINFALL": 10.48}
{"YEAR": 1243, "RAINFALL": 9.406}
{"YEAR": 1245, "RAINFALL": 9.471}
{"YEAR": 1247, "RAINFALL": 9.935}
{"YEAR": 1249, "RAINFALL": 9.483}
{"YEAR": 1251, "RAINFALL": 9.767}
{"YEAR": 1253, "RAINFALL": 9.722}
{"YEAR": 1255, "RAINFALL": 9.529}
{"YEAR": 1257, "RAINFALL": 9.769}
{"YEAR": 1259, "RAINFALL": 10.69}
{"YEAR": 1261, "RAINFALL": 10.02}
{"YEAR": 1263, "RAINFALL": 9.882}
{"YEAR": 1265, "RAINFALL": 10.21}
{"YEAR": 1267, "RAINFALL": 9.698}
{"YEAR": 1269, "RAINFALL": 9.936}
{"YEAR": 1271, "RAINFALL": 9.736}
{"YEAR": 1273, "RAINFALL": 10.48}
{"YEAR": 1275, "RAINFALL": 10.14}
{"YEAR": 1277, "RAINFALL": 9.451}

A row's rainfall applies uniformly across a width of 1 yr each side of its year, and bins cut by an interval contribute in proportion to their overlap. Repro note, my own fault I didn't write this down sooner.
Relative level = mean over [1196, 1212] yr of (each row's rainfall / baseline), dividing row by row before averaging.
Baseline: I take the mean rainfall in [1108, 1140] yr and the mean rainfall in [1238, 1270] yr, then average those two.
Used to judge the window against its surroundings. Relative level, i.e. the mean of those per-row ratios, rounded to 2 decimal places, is 0.67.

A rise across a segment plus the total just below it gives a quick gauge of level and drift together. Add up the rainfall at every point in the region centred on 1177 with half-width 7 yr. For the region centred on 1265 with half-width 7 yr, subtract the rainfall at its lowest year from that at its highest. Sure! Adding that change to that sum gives 69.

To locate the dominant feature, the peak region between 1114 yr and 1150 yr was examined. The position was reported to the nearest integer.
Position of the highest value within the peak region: 1147 yr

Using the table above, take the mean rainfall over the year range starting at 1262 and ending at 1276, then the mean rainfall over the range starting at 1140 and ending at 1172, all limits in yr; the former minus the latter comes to -4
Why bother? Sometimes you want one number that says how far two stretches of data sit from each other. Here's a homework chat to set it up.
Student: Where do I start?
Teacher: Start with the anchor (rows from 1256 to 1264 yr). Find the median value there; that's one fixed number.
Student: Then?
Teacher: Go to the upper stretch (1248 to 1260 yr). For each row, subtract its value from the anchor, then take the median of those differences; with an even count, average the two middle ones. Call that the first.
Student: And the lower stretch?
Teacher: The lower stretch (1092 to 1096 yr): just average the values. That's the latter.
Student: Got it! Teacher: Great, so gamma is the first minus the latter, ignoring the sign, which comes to 11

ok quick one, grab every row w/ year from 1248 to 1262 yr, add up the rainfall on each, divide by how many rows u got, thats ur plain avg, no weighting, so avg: 10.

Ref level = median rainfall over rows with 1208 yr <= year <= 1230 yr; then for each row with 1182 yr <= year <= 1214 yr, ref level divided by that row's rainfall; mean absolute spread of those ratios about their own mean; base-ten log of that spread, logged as -1.2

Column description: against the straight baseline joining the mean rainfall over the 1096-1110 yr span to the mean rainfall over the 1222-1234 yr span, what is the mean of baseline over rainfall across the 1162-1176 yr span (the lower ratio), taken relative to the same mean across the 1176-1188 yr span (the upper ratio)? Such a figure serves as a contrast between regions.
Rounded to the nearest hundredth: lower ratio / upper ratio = 0.80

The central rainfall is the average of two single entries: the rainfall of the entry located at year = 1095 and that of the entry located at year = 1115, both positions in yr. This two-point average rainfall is 11.9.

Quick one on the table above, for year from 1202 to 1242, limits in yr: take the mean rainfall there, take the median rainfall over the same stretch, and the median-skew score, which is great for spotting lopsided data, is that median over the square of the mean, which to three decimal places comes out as 0.108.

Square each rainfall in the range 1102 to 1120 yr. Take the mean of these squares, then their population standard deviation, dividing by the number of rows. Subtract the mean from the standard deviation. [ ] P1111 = -119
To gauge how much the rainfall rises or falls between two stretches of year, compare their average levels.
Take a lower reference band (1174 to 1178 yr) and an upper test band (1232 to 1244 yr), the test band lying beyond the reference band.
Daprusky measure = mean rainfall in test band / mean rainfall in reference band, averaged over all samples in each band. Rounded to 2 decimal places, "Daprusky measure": 1.02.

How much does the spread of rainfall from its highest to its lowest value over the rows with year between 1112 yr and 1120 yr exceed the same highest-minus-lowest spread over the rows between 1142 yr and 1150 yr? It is -0.4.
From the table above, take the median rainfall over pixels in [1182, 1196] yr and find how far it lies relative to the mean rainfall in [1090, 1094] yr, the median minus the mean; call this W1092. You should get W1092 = -3.2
